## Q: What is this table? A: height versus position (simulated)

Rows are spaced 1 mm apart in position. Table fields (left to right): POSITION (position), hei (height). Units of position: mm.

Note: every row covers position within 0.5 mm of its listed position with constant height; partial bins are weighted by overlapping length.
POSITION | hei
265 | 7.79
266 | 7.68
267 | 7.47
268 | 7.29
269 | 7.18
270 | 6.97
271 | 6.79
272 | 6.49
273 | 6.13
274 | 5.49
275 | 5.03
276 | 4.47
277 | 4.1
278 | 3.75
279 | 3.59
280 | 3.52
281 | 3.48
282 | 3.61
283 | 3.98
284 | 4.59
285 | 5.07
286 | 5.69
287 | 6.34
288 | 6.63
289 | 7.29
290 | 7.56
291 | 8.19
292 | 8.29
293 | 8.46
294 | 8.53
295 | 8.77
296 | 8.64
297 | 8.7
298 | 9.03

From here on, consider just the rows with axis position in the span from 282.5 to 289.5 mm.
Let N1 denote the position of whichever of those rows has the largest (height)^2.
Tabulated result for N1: 289 mm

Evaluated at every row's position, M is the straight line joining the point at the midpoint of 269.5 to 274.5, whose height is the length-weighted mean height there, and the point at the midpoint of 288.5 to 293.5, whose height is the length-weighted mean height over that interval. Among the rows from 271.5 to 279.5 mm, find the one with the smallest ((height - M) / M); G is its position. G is 279 mm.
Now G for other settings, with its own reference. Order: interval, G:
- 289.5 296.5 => 290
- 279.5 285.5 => 281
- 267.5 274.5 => 274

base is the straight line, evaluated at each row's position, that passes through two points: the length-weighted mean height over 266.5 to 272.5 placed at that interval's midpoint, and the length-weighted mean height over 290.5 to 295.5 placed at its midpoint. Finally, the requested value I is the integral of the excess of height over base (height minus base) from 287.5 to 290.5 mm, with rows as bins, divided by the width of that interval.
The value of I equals -1.0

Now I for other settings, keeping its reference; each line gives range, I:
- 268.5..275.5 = -0.9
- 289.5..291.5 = -0.4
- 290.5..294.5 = -0.1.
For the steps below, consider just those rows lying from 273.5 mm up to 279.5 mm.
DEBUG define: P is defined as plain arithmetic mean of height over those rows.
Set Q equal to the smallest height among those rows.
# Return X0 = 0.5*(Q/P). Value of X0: 0.41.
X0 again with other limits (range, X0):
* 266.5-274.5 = 0.41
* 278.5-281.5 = 0.49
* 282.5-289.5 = 0.35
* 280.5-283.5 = 0.47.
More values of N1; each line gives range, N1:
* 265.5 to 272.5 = 266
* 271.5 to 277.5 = 272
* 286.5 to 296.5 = 295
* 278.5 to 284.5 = 284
